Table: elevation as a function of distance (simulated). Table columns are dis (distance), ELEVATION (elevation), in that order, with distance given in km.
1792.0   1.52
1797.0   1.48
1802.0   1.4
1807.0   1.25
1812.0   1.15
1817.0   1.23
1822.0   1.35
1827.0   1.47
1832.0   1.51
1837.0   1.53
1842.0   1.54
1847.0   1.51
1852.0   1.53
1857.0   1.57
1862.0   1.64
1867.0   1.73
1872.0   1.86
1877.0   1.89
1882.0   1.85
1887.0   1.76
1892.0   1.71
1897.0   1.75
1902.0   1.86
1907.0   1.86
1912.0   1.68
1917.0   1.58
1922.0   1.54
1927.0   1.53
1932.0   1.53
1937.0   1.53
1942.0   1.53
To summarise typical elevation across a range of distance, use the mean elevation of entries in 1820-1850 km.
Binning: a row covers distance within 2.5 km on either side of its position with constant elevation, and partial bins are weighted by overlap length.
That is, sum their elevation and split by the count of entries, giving 1.49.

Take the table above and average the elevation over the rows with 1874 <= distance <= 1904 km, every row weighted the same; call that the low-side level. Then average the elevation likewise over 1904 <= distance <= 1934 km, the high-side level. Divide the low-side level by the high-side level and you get 1.11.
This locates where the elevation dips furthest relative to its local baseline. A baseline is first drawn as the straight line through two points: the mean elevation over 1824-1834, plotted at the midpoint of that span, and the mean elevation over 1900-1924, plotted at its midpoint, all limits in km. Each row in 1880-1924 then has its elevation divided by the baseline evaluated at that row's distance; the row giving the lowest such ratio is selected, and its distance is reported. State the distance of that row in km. 1922.0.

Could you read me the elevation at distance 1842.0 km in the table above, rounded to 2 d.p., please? 1.54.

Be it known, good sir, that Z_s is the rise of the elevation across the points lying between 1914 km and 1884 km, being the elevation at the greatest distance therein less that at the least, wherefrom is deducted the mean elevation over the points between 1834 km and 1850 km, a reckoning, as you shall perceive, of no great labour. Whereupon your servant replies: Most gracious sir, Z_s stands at -1.6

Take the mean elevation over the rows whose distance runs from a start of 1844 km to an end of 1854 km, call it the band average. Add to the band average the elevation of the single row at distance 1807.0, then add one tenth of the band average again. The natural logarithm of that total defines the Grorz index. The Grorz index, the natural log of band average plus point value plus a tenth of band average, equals 1.07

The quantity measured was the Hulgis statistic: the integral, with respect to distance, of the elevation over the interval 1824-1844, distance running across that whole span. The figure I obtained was 30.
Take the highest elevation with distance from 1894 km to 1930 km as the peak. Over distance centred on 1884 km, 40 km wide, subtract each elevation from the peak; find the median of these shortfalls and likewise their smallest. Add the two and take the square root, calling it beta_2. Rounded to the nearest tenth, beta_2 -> 0.2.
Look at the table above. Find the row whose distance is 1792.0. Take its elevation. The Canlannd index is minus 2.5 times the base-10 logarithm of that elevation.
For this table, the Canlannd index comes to -0.455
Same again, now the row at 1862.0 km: -0.537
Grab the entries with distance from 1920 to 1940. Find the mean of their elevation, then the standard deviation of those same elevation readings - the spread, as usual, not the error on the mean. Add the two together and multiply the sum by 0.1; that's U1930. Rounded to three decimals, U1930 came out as 0.154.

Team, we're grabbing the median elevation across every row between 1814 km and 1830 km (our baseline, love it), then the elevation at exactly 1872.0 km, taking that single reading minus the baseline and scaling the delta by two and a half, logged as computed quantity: 1.3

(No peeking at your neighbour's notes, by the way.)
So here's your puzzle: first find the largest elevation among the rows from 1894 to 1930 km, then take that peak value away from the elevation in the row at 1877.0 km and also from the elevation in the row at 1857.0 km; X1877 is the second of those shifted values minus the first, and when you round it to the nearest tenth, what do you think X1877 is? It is -0.3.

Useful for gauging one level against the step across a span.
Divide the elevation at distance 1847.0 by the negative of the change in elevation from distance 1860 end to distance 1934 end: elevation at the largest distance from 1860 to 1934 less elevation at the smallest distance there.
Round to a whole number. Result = 14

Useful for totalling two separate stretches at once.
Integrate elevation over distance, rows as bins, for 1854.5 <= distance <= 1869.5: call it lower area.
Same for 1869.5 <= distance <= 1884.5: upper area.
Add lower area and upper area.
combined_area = 52.7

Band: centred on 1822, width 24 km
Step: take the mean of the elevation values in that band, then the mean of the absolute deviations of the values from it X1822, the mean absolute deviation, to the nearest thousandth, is 0.122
